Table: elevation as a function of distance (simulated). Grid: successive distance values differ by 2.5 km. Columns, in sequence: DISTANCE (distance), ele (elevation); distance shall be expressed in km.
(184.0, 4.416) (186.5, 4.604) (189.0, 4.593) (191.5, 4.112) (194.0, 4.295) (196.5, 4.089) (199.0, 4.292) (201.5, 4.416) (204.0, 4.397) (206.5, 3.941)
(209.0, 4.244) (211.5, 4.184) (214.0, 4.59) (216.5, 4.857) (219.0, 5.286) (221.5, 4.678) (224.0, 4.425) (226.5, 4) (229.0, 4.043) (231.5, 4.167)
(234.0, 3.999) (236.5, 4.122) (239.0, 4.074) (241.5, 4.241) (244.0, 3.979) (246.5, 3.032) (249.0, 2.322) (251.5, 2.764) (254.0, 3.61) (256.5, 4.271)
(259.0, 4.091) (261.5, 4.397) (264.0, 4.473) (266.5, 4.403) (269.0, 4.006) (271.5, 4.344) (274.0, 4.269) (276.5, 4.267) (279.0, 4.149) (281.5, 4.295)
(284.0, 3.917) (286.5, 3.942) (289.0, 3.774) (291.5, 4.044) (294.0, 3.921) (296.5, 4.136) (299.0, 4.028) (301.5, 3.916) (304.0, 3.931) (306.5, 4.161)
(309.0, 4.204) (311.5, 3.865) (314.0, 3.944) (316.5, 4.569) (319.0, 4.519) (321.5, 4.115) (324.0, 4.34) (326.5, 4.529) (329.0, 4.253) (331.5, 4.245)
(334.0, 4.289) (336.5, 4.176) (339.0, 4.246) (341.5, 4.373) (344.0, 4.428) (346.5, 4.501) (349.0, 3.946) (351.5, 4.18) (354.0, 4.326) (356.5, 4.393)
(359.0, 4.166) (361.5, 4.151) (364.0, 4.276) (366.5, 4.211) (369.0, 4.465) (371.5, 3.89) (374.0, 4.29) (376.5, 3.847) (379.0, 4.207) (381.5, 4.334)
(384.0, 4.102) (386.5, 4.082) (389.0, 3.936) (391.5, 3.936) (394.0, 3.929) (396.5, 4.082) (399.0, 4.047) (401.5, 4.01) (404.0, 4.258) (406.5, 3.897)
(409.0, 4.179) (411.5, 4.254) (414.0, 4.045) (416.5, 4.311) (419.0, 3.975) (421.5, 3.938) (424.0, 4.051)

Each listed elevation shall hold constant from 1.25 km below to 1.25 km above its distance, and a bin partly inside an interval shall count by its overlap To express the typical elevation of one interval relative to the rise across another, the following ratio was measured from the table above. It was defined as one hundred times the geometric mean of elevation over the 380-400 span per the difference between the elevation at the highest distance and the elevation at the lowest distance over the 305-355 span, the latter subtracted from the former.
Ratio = 2457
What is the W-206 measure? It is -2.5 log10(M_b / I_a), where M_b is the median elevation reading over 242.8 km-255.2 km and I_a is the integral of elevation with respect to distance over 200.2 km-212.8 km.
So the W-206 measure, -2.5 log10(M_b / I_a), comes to 3.11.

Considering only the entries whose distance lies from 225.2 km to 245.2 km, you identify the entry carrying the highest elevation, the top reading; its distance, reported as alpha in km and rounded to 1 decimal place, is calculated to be 241.5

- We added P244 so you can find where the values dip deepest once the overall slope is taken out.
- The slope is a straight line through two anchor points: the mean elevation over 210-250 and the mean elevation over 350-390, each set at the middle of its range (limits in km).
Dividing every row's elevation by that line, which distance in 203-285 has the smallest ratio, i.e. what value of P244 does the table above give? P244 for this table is 249.0 km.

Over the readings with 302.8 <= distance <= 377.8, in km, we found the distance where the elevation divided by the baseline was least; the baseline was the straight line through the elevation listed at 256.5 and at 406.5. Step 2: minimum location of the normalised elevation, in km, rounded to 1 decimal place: 311.5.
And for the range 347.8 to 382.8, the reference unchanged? 376.5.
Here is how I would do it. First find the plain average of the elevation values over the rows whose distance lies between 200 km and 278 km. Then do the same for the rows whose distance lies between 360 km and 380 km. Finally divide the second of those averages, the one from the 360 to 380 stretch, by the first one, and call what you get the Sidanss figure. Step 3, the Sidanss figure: 1.01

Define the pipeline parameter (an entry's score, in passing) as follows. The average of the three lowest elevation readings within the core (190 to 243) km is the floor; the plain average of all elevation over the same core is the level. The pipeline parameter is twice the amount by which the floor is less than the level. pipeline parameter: 0.65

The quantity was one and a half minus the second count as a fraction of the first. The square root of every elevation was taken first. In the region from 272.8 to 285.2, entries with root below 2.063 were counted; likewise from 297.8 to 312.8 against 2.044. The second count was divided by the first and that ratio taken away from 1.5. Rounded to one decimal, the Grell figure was -1.0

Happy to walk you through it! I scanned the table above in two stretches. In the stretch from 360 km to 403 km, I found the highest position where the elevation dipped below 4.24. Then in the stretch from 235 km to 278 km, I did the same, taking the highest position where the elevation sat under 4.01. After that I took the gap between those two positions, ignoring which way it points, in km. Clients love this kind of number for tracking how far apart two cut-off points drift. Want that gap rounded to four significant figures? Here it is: 132.5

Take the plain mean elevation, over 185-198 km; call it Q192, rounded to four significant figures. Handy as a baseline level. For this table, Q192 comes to 4.339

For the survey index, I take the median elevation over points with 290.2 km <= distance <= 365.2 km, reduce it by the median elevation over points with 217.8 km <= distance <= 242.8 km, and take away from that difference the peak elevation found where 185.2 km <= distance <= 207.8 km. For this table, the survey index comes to -4.6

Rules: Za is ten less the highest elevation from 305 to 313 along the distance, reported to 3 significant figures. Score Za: 5.80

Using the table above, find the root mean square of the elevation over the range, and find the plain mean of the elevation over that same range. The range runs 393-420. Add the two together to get 8.2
